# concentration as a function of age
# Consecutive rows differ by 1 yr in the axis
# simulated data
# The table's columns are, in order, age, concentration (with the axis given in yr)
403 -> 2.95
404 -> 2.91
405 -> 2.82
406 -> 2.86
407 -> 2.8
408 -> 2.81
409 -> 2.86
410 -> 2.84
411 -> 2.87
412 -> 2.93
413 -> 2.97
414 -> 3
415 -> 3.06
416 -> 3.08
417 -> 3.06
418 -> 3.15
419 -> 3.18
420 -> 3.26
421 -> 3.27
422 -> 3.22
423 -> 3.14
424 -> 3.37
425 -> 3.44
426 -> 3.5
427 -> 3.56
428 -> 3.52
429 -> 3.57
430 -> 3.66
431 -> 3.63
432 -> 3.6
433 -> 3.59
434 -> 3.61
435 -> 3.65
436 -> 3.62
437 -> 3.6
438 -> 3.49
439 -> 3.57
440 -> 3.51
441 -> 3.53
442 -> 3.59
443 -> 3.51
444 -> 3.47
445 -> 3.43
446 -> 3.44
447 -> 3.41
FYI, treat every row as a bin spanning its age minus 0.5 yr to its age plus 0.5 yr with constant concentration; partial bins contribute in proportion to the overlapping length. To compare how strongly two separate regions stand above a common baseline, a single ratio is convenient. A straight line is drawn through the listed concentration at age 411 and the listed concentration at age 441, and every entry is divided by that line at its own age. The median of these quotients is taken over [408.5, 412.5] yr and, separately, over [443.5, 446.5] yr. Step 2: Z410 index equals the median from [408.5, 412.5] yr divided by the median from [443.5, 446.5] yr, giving 1.06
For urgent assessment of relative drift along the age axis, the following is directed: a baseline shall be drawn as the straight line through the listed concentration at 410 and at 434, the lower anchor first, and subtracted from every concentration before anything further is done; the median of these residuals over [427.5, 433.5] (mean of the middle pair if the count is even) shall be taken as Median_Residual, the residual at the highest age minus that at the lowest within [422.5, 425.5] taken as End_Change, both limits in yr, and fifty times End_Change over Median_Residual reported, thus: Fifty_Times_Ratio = 108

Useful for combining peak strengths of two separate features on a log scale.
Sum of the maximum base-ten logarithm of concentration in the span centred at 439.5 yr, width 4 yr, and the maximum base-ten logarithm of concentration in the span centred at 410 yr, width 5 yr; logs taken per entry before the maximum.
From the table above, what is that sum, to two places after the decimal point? 1.02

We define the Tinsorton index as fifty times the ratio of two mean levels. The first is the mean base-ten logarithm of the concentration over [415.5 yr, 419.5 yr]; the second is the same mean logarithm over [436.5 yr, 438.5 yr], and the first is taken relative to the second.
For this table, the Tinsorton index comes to 45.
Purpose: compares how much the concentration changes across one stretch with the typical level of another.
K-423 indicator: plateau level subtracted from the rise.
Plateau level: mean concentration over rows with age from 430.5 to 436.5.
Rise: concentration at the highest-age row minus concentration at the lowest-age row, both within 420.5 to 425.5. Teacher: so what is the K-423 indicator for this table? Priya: -3.45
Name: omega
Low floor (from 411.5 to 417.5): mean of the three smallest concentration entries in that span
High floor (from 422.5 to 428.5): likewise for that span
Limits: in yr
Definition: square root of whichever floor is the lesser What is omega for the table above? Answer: 1.72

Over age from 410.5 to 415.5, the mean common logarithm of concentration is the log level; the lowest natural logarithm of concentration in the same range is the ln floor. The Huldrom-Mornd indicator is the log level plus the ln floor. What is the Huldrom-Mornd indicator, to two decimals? 1.53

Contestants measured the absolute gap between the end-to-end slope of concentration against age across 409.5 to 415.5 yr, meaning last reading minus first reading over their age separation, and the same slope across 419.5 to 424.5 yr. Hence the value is 0.02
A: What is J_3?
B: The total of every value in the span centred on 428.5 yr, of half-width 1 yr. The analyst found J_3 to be 7.09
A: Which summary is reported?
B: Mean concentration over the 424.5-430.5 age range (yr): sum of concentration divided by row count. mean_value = 3.54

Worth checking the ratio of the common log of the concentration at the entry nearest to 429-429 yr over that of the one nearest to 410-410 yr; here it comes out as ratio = 1.22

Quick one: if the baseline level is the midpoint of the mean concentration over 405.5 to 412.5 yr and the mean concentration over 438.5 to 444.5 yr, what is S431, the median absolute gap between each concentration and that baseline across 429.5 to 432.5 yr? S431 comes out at 0.44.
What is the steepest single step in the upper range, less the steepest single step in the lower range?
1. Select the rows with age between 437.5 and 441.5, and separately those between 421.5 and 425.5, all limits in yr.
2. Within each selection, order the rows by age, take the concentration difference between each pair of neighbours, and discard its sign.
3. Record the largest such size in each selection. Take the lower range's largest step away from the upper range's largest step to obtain -0.15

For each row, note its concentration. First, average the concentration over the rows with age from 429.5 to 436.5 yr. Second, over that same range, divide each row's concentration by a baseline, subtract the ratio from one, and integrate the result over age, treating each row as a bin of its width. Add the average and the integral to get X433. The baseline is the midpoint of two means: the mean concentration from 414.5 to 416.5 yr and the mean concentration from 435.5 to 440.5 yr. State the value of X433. 3.0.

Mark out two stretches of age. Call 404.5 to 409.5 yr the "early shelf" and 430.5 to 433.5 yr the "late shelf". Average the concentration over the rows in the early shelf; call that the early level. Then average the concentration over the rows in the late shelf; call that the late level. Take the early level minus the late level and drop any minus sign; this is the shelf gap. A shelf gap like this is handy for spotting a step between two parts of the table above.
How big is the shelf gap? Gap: 0.78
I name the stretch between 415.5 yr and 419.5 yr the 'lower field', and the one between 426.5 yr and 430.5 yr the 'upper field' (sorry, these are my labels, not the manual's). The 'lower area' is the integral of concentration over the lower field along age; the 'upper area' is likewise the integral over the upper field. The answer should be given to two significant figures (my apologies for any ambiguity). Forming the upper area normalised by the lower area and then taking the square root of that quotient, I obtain 1.1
